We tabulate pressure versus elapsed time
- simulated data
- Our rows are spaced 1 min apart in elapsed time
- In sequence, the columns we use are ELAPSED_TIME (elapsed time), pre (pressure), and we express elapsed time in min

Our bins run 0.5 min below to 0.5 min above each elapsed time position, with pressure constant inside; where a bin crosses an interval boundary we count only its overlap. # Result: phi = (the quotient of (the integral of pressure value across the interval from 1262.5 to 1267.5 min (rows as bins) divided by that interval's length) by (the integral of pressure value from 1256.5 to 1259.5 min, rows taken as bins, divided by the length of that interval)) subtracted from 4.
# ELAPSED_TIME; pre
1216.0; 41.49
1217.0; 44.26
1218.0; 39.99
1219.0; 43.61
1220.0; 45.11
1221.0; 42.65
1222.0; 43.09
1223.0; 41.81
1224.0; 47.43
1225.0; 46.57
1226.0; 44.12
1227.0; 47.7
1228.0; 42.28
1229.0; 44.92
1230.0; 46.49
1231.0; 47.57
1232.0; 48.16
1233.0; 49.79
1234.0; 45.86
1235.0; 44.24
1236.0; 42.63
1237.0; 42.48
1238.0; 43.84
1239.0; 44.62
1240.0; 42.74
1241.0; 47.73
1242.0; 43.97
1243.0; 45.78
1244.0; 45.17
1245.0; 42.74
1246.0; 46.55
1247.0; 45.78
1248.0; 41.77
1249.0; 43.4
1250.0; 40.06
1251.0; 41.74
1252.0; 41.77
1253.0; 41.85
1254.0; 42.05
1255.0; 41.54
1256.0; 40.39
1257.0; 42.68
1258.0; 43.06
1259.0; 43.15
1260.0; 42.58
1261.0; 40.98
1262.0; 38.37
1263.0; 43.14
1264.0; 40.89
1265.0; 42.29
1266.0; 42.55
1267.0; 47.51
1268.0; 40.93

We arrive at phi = 2.99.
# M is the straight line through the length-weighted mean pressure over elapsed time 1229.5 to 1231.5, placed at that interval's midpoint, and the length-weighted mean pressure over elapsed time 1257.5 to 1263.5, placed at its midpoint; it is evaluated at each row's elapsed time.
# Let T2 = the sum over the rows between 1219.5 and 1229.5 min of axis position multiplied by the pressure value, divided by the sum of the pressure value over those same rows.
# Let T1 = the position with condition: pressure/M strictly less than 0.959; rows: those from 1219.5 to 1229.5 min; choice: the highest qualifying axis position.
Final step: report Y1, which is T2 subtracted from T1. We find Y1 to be 4.5 min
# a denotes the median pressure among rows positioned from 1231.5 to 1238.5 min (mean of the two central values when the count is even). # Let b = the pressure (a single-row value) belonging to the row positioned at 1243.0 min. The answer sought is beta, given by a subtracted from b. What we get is 1.5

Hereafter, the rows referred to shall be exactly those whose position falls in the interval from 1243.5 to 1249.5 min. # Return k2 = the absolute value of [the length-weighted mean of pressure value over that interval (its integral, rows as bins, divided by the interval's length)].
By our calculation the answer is 44.2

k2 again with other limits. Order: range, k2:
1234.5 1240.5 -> 43.4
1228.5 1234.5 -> 47.1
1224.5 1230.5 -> 45.3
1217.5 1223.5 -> 42.7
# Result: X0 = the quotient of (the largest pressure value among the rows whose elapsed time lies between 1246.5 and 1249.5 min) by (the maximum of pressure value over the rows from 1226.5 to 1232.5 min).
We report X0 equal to 0.95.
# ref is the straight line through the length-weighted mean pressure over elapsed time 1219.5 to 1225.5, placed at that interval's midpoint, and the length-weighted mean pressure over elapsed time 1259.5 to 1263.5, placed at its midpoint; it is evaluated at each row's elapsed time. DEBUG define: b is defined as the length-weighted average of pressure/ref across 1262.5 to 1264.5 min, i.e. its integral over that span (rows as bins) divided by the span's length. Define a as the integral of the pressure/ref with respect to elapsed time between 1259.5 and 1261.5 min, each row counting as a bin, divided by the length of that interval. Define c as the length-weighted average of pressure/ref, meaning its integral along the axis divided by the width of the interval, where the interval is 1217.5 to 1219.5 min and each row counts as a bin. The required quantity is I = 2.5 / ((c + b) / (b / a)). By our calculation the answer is 1.29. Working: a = 1.01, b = 1.02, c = 0.93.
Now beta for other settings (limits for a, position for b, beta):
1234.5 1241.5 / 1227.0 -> 3.9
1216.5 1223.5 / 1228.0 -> -0.8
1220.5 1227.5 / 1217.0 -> 0.1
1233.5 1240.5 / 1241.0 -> 3.9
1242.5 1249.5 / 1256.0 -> -4.8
